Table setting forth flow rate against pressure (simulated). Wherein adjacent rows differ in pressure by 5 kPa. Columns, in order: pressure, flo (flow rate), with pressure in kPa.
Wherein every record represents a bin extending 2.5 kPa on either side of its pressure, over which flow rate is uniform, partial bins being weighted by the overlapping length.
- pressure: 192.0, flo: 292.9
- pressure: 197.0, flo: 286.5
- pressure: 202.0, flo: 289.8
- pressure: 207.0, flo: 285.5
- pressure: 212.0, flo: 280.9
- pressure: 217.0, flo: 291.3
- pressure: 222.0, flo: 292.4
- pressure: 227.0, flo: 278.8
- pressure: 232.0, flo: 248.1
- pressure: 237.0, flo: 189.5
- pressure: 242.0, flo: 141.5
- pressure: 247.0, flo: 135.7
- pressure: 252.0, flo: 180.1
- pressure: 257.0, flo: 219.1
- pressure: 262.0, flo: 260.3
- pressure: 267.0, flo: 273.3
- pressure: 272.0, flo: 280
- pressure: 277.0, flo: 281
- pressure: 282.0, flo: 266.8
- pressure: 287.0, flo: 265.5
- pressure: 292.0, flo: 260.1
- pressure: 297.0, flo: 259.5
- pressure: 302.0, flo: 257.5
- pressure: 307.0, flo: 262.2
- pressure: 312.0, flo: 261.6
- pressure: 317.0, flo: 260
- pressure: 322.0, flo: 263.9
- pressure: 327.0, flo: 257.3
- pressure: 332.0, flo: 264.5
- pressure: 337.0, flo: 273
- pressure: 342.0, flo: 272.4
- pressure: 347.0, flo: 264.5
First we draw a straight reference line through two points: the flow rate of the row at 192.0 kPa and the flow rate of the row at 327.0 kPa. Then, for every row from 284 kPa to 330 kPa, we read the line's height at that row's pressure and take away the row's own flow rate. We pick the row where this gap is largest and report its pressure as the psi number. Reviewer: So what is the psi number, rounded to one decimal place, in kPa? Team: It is 292.0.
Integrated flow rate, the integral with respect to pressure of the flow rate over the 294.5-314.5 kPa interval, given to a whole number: 5204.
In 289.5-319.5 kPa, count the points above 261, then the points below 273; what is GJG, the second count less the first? 4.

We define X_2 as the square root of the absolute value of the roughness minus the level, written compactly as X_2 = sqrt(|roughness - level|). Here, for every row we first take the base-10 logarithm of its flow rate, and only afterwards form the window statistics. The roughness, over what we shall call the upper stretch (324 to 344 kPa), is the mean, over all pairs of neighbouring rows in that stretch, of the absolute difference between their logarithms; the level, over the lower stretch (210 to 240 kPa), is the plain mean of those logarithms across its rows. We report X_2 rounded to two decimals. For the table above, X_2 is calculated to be 1.55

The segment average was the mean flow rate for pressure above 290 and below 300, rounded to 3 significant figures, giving 260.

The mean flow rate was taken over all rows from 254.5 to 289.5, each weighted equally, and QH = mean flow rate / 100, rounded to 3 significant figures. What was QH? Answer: 2.64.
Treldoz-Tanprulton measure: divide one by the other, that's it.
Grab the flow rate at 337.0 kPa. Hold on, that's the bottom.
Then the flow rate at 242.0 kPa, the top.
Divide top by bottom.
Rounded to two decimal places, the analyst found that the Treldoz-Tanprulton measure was 0.52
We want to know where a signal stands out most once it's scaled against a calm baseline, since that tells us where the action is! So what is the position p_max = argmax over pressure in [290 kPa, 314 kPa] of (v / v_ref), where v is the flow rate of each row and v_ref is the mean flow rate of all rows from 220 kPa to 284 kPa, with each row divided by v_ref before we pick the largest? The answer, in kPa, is 307.0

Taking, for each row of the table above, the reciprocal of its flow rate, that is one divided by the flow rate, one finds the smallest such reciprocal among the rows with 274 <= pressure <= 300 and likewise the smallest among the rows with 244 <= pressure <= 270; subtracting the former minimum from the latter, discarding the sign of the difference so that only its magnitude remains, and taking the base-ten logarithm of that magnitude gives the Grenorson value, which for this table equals -4.00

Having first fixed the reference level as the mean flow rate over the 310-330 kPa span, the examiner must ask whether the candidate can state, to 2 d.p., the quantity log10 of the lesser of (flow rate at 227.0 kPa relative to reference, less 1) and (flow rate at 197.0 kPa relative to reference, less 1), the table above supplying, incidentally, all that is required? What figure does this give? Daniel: -1.16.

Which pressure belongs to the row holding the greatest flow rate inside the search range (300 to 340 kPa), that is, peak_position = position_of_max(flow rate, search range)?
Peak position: 337.0 kPa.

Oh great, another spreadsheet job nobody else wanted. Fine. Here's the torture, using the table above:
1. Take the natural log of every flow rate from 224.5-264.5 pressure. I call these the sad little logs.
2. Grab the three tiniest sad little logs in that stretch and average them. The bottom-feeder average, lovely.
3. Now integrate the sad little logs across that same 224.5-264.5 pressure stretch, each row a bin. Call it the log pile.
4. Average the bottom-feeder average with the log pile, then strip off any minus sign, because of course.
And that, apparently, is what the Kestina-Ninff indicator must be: 109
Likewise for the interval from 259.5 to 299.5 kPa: 115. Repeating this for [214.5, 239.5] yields 72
